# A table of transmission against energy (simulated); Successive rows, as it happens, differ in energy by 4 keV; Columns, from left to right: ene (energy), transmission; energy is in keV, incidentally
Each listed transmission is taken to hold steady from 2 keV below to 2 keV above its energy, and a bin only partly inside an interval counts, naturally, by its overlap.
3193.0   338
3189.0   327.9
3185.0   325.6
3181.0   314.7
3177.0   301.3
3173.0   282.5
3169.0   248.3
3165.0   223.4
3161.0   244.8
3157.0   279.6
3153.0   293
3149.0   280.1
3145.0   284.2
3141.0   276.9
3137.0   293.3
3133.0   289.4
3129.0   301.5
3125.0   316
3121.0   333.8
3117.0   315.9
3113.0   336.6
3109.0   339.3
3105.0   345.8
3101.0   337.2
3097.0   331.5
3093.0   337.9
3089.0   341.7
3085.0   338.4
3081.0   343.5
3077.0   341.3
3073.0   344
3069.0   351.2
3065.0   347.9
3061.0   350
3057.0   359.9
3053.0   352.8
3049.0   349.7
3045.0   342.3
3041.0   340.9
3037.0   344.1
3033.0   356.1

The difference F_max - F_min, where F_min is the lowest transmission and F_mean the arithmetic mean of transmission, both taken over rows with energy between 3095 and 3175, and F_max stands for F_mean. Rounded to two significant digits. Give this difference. 74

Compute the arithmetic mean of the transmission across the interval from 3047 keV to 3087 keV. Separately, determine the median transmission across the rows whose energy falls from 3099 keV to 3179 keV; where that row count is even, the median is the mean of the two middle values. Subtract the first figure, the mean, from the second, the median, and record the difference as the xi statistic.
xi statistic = -55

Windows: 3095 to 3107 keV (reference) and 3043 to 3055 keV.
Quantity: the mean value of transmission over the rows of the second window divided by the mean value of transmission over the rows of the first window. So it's 1.03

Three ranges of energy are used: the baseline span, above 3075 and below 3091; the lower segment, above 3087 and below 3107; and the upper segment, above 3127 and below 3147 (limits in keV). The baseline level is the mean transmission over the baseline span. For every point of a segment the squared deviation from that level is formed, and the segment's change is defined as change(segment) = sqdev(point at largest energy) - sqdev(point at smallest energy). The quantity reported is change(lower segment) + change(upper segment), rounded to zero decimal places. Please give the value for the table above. 1694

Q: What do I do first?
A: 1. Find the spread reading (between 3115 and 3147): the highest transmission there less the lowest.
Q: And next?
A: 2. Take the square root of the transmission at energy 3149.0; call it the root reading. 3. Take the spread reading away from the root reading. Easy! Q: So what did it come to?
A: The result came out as -40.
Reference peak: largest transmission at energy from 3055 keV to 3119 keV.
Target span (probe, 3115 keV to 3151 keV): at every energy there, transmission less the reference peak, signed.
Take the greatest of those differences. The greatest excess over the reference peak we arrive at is -26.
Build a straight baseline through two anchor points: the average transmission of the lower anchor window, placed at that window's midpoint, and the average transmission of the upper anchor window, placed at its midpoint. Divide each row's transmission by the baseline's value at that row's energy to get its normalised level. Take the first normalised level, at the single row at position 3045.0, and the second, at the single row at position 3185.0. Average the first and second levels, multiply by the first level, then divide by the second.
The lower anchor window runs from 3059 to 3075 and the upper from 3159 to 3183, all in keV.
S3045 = 0.82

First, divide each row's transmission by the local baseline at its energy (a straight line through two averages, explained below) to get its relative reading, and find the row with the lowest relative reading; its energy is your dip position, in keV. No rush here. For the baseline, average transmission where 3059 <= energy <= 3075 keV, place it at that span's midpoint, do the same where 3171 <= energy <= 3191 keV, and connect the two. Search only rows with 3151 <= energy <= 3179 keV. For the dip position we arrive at 3165.0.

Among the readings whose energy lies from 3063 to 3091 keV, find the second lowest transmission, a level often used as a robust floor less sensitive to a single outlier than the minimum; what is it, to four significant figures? 341.3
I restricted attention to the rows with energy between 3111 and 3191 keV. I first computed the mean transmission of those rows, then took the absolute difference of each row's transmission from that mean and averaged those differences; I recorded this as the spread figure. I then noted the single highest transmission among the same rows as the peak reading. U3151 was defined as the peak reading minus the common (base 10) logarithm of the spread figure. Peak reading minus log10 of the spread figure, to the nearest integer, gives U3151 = 335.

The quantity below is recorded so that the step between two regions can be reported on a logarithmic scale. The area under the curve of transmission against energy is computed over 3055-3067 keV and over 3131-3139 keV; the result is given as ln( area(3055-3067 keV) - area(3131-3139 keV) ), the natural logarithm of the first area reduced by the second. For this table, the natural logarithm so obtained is 7.5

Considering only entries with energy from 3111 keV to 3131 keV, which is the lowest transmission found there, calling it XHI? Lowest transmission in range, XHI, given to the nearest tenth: 301.5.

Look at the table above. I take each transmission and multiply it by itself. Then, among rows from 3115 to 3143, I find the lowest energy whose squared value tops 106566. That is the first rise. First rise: 3121.0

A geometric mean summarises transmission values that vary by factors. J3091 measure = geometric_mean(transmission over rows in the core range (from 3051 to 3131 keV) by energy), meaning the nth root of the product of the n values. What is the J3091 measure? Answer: 338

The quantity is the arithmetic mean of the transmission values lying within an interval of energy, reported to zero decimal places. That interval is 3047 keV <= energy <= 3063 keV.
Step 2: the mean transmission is 353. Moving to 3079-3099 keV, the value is 339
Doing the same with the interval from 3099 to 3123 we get 335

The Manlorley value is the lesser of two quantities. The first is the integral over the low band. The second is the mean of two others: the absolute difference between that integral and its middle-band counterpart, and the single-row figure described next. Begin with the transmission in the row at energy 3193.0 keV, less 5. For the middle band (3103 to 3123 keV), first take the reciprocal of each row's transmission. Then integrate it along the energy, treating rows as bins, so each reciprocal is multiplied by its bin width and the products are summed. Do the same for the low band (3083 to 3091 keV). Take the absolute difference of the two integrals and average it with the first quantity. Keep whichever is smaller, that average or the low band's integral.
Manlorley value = 0.02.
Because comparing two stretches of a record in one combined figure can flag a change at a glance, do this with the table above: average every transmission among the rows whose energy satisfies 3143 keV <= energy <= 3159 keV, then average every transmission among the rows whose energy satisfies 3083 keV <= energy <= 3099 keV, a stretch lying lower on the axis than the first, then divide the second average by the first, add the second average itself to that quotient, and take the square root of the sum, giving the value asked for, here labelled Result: 18.4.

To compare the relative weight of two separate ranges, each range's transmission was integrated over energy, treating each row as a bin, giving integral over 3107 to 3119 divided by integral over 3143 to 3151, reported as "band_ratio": 1.8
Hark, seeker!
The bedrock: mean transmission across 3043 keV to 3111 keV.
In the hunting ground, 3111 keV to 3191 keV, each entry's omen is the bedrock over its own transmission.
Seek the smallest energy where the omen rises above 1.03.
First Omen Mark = 3117.0 keV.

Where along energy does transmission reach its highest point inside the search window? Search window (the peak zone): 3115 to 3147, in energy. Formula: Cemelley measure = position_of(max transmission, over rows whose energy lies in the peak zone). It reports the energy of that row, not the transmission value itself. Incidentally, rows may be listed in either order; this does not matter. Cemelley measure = 3121.0 keV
